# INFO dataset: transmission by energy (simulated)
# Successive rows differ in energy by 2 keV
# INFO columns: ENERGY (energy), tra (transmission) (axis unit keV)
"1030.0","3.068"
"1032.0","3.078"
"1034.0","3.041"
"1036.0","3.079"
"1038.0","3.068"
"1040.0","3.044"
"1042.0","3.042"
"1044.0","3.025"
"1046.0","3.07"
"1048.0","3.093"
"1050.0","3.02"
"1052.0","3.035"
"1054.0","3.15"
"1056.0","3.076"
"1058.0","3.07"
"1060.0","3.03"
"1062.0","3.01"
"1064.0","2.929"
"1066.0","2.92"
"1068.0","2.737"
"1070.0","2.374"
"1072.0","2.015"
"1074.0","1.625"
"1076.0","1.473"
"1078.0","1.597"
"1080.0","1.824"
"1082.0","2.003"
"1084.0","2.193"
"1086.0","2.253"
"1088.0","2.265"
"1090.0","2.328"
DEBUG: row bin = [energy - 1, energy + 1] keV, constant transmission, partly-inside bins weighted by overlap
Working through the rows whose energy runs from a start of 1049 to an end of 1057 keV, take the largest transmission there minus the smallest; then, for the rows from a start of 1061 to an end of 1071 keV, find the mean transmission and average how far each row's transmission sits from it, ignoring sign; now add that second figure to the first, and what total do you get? 0.32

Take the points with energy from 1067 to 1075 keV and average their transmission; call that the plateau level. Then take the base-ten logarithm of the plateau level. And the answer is 0.34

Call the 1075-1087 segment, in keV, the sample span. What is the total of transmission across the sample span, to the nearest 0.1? 11.3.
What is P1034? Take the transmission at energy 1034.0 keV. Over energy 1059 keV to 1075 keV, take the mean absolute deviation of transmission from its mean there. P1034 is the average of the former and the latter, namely 1.74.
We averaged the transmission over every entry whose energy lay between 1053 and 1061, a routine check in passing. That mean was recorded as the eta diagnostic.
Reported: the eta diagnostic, 3.08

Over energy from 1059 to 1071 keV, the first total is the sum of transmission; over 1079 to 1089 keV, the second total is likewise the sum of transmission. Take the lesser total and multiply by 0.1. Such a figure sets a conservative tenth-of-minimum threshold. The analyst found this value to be 1.1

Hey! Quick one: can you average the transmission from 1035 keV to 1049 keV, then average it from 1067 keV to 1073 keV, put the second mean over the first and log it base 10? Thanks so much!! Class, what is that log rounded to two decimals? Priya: -0.11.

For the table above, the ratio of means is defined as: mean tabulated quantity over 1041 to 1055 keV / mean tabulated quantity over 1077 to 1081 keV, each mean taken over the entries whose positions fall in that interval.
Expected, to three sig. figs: 1.79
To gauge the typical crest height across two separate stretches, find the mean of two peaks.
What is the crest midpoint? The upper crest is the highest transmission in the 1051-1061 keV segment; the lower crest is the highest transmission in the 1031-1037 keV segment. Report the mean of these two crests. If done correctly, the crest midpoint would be 3.11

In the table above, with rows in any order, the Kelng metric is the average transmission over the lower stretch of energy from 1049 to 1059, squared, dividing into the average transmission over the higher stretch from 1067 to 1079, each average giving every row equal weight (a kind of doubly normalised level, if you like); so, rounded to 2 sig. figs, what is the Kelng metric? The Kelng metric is 0.21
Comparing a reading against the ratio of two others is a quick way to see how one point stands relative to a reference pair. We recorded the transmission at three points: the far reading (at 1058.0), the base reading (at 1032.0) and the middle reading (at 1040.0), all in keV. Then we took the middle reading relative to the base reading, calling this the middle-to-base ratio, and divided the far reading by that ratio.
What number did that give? 3.1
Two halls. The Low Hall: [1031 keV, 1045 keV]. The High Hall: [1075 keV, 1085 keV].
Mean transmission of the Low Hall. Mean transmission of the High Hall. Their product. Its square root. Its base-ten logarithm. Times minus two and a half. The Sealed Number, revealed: -0.93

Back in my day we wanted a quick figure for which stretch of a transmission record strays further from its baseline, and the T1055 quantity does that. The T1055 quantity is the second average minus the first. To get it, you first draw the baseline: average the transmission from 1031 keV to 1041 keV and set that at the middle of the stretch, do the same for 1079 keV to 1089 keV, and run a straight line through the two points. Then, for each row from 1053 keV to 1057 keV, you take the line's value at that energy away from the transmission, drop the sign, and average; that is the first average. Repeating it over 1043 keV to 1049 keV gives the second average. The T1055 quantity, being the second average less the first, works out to -0.23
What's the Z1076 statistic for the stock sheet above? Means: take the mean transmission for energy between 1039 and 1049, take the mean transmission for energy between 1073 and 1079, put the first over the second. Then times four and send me 7.8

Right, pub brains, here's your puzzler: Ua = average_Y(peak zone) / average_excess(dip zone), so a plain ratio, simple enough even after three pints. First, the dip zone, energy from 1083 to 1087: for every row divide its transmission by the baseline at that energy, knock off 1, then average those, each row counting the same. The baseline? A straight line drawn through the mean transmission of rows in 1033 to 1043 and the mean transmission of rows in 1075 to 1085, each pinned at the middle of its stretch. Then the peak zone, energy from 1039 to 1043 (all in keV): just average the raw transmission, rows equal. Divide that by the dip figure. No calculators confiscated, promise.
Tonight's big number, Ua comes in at 9.2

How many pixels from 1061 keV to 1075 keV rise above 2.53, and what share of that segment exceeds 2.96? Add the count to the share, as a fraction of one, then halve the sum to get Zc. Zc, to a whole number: 2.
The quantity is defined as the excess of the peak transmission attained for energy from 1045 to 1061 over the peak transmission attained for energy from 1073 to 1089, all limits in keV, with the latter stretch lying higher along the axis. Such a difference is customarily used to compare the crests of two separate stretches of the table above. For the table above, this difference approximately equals 0.9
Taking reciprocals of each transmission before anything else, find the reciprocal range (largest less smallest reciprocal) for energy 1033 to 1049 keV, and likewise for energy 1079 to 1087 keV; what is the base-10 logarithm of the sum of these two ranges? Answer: -0.95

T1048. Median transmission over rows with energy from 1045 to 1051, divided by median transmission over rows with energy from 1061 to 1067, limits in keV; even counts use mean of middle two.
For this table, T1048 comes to 1.0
